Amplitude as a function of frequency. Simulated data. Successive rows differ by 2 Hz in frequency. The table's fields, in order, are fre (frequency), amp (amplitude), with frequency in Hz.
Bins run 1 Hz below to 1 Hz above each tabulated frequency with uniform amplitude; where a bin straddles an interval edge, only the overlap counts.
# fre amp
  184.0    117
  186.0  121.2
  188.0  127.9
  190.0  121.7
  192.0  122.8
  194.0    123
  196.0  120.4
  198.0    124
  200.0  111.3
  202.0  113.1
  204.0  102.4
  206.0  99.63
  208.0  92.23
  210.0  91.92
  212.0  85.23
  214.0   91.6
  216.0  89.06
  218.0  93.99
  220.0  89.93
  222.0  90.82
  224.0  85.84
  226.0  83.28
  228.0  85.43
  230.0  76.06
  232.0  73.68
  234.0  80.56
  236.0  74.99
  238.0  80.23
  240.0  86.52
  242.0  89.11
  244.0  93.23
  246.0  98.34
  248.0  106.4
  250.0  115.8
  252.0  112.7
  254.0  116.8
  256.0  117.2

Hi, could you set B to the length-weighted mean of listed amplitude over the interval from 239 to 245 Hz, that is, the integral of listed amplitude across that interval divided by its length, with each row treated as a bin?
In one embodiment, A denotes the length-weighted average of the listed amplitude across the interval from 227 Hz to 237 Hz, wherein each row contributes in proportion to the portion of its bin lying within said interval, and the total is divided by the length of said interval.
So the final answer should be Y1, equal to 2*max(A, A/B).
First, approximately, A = 78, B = 90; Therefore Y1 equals 156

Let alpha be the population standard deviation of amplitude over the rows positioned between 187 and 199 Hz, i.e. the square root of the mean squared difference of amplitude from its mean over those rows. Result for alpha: 2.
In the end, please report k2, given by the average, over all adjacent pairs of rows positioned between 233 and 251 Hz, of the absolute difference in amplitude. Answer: 5.8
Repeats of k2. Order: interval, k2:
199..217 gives 4.8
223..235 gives 4.7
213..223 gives 3.1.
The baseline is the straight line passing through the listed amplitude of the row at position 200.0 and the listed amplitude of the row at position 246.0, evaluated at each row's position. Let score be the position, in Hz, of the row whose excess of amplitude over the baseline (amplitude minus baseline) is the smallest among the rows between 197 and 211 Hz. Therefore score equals 208.0 Hz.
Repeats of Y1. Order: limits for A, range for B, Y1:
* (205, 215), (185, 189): 184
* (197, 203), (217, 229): 232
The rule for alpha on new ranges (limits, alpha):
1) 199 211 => 8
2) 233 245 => 6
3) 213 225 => 2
